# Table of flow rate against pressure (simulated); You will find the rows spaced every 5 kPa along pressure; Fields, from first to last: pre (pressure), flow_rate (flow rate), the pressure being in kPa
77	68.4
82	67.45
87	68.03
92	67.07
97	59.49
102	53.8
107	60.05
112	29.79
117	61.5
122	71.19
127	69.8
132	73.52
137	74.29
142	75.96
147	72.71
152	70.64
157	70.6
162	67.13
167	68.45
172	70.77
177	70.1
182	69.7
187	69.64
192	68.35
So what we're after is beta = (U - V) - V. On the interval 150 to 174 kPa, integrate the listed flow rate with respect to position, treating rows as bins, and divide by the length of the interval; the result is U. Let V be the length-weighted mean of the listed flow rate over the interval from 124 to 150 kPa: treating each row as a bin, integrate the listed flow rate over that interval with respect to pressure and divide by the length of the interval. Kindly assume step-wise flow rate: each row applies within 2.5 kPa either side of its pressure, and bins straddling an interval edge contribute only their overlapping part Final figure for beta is -77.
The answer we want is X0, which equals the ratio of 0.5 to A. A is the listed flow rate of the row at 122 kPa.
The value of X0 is 0.0070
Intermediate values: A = 71.19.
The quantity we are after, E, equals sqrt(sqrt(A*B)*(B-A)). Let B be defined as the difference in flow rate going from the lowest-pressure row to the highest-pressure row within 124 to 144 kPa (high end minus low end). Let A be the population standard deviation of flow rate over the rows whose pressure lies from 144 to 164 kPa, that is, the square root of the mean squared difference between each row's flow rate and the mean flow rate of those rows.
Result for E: 3.8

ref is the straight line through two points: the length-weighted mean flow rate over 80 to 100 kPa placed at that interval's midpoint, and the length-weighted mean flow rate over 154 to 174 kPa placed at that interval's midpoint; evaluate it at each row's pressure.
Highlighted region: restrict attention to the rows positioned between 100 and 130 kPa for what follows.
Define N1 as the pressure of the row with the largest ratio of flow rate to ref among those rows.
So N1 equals 122 kPa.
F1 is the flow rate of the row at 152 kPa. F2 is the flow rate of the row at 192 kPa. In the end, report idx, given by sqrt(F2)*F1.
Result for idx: 584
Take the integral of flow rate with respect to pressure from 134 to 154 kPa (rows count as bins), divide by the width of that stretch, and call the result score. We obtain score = 73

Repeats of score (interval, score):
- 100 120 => 52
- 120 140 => 72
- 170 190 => 70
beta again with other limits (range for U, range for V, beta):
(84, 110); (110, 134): -62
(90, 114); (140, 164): -89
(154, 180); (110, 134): -54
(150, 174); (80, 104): -57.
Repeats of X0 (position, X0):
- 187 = 0.0072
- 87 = 0.0073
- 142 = 0.0066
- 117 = 0.0081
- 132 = 0.0068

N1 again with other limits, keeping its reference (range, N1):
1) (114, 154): 142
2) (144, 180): 147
